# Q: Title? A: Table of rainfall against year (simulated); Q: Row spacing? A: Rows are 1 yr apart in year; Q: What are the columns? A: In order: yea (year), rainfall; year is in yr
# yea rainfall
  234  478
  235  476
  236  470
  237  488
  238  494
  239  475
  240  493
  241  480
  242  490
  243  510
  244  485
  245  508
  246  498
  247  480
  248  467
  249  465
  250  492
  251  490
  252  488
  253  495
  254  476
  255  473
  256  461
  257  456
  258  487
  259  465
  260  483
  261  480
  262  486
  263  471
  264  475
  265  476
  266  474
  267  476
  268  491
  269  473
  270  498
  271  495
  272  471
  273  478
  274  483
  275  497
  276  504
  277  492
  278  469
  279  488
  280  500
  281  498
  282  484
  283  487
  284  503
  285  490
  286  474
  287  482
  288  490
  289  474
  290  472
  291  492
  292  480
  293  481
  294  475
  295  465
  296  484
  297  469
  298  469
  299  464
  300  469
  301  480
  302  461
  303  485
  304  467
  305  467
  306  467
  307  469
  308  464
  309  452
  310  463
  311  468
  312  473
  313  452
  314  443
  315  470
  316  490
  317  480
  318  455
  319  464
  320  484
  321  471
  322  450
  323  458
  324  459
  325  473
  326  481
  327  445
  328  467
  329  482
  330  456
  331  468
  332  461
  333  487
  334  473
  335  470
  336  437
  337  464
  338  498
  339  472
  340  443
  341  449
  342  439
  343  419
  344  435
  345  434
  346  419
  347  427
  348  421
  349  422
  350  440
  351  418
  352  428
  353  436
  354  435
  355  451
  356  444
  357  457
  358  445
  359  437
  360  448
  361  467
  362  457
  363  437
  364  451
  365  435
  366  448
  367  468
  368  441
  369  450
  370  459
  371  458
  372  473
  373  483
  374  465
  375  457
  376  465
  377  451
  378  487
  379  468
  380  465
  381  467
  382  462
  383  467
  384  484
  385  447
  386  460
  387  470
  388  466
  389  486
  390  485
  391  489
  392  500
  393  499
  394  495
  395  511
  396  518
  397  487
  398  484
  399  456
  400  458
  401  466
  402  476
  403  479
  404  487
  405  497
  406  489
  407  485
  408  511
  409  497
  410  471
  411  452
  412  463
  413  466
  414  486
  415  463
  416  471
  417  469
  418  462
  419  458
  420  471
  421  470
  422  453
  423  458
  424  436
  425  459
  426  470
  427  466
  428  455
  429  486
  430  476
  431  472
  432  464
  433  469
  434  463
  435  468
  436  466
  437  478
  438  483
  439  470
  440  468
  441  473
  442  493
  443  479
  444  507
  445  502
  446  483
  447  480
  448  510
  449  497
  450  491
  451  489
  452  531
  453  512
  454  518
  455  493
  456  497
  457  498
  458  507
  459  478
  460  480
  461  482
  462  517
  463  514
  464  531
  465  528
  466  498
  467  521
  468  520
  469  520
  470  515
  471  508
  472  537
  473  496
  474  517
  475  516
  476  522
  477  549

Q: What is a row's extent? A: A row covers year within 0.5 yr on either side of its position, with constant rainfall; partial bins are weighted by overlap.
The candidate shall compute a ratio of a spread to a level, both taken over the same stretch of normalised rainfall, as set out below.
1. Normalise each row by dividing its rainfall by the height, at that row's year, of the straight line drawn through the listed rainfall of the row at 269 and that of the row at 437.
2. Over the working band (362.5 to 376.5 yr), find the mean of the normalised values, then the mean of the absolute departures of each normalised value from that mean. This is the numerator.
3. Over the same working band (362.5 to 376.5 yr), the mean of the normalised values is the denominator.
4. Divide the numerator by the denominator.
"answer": 0.024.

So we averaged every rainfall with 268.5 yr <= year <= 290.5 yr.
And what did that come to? 486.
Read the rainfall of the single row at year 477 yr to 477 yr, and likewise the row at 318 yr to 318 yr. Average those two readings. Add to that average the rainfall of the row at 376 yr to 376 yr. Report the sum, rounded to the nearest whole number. 967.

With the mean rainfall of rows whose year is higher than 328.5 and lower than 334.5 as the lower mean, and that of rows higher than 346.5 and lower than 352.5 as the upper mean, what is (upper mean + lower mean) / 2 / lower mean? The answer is 0.952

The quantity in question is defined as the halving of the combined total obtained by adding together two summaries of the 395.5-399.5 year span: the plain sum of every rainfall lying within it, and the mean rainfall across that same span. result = 1216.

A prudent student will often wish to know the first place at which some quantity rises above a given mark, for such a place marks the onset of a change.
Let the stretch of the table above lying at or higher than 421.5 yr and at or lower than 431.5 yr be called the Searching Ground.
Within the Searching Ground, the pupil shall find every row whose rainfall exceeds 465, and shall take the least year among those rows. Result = 426 yr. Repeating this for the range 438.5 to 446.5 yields 439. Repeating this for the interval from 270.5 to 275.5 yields 271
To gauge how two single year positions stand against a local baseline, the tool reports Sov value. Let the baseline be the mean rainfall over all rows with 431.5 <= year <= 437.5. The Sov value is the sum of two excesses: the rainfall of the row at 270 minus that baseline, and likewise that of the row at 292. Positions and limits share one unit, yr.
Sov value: 42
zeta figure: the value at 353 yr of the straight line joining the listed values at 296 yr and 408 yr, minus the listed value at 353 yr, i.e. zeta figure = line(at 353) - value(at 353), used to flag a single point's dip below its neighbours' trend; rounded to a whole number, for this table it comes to 62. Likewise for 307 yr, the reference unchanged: 18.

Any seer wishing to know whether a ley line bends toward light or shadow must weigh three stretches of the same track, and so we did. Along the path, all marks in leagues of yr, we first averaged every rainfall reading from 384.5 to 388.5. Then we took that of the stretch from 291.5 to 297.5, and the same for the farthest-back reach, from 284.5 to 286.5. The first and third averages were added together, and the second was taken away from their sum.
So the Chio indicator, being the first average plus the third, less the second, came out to 467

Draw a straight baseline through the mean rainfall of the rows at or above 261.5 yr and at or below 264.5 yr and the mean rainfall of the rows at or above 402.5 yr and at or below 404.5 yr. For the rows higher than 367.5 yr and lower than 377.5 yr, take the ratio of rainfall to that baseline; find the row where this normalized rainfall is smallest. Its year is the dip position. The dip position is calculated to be 368 yr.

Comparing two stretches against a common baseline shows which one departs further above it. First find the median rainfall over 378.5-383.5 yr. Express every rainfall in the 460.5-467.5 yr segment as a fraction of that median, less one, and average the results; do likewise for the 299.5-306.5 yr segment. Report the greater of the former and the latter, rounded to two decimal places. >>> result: 0.10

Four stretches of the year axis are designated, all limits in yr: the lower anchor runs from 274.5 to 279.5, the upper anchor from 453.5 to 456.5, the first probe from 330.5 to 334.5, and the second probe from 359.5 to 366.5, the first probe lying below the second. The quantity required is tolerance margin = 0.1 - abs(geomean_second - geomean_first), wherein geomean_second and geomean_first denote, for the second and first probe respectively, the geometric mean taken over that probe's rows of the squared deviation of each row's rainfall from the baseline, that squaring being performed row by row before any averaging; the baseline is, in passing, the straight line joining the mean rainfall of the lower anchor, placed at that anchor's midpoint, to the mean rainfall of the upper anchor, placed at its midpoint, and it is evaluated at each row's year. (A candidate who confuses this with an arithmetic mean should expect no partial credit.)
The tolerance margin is -1752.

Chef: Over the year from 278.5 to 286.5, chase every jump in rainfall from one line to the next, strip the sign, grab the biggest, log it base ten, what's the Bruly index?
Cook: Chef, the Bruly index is 1.20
